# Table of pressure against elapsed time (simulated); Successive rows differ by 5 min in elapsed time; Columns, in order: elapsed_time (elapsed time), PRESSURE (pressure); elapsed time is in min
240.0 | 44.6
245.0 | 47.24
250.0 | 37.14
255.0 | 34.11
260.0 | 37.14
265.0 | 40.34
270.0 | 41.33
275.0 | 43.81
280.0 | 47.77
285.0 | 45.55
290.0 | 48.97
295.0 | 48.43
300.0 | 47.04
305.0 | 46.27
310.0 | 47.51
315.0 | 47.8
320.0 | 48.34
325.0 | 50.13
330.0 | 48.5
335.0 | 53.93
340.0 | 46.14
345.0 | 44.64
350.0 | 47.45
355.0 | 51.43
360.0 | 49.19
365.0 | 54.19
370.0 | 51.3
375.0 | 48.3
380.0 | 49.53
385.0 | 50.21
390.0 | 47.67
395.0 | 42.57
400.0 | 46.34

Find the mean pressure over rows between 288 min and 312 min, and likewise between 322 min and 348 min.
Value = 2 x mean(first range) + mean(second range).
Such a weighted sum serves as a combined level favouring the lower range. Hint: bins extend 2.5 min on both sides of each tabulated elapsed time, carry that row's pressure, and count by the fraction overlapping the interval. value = 144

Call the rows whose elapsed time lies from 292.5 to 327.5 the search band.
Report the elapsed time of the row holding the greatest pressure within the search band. 325.0 min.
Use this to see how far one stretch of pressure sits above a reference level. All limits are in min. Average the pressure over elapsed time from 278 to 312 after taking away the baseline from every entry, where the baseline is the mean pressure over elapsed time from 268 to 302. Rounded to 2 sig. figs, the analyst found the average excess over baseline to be 1.2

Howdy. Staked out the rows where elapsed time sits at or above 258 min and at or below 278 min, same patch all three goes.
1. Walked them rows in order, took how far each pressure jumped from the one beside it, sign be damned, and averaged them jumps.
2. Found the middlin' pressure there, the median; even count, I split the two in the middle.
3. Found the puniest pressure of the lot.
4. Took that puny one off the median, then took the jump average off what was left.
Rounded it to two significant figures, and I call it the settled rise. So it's 1.5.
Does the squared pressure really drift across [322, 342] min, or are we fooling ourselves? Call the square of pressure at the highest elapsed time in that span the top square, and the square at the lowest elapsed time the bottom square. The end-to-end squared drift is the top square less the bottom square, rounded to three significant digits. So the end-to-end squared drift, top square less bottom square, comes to -384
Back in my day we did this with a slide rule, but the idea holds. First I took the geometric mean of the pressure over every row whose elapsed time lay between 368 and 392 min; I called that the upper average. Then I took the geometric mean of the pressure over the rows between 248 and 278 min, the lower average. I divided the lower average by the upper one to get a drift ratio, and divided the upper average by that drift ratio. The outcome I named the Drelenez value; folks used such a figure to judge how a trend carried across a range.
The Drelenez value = 62.8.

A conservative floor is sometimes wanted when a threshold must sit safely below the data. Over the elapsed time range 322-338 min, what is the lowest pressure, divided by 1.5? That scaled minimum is 32.3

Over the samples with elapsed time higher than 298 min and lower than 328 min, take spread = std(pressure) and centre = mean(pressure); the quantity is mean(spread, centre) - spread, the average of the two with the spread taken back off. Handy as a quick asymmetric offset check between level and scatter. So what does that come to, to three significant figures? 23.3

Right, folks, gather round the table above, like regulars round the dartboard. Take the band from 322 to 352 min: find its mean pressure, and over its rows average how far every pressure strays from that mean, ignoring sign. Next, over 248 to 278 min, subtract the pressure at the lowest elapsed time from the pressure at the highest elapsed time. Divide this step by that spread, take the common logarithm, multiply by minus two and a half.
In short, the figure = -1.1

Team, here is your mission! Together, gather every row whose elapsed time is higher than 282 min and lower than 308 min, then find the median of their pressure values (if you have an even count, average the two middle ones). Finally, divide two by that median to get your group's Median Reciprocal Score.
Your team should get 0.043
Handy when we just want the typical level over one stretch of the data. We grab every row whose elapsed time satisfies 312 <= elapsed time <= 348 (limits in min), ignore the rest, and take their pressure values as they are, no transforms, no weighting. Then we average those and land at 48.5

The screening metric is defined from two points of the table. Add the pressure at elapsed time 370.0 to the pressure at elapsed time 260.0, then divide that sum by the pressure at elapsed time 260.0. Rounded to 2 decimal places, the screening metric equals 2.38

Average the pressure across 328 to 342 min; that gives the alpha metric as 50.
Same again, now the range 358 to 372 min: 52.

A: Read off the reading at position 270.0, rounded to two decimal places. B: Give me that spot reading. 41.33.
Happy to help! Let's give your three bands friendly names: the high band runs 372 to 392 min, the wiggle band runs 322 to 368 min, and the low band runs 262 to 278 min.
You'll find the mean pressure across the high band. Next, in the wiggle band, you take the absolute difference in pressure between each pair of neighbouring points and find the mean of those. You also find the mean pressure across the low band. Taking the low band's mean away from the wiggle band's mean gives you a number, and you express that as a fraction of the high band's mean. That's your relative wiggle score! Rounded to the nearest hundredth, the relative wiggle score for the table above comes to -0.78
